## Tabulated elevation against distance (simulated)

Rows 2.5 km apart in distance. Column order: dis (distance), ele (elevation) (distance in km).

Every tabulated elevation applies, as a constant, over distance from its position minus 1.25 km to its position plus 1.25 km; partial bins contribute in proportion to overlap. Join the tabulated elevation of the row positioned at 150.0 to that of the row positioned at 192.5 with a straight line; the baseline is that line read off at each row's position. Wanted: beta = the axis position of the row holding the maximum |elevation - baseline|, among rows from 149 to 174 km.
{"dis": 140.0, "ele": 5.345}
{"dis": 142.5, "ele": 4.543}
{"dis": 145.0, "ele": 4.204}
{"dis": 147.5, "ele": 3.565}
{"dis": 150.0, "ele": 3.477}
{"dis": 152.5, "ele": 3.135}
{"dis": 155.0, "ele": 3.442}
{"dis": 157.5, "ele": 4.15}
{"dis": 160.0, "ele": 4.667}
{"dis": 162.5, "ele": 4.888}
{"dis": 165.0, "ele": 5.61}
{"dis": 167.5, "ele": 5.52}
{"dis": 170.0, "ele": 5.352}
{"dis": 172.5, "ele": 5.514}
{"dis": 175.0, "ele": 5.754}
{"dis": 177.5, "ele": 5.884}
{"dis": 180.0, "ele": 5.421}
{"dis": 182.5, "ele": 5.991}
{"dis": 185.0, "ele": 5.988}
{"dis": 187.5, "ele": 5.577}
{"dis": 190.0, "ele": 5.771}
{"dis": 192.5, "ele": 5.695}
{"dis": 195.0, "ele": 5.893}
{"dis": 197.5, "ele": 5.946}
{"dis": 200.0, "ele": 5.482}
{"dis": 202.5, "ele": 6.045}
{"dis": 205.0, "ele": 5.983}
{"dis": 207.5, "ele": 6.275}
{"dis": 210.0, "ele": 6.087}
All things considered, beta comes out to 165.0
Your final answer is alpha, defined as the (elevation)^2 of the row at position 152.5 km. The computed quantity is 10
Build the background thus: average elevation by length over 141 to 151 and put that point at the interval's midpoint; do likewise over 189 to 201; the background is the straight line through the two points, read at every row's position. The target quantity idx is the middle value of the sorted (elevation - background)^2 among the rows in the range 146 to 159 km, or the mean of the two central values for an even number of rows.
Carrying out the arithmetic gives 0.44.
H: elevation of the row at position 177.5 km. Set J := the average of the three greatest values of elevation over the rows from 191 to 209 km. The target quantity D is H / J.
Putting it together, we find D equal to 0.96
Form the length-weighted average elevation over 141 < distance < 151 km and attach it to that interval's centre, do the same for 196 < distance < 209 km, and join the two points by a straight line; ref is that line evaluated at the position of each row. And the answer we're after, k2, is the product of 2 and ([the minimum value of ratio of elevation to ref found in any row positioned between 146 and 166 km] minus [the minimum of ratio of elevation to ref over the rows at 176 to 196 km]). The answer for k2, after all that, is -0.5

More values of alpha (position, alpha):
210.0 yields 37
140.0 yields 29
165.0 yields 31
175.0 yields 33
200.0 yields 30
